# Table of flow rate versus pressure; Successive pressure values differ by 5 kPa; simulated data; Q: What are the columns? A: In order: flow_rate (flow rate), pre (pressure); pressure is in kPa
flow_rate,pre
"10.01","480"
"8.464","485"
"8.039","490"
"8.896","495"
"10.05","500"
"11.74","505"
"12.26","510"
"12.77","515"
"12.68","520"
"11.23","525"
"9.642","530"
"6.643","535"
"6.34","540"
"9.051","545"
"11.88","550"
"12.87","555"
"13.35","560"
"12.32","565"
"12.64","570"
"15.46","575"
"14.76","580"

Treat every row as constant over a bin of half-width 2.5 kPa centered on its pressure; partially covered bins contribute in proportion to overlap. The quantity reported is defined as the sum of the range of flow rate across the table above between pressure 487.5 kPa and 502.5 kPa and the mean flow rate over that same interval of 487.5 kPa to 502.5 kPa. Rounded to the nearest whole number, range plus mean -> 11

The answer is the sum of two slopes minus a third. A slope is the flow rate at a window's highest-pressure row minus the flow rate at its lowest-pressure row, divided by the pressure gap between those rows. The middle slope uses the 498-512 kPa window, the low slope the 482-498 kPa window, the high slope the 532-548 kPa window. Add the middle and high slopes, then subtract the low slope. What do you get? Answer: 0.42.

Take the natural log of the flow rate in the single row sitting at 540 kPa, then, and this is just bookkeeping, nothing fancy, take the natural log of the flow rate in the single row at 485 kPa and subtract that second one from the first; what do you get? -0.3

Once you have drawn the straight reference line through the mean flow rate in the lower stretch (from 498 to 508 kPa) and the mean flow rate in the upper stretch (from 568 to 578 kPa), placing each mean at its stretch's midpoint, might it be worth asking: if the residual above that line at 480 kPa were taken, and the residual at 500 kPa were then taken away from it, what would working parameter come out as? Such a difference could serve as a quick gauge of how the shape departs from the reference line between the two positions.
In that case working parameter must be 0.9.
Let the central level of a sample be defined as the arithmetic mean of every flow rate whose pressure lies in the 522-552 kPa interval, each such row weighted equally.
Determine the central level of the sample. 9.1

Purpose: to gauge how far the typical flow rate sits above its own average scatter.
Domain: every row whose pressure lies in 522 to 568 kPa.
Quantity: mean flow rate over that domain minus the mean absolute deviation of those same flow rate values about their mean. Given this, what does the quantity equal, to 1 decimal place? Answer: 8.2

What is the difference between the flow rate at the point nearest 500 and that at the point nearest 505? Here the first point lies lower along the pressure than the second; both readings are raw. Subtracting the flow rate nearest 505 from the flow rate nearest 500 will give -1.7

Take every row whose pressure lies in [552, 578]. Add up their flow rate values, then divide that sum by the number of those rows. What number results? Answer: 13.3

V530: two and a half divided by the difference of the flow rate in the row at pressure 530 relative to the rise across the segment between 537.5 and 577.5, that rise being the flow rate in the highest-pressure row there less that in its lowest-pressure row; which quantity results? 4.79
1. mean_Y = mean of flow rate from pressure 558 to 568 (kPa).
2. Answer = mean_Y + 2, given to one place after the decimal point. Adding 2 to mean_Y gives 14.8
